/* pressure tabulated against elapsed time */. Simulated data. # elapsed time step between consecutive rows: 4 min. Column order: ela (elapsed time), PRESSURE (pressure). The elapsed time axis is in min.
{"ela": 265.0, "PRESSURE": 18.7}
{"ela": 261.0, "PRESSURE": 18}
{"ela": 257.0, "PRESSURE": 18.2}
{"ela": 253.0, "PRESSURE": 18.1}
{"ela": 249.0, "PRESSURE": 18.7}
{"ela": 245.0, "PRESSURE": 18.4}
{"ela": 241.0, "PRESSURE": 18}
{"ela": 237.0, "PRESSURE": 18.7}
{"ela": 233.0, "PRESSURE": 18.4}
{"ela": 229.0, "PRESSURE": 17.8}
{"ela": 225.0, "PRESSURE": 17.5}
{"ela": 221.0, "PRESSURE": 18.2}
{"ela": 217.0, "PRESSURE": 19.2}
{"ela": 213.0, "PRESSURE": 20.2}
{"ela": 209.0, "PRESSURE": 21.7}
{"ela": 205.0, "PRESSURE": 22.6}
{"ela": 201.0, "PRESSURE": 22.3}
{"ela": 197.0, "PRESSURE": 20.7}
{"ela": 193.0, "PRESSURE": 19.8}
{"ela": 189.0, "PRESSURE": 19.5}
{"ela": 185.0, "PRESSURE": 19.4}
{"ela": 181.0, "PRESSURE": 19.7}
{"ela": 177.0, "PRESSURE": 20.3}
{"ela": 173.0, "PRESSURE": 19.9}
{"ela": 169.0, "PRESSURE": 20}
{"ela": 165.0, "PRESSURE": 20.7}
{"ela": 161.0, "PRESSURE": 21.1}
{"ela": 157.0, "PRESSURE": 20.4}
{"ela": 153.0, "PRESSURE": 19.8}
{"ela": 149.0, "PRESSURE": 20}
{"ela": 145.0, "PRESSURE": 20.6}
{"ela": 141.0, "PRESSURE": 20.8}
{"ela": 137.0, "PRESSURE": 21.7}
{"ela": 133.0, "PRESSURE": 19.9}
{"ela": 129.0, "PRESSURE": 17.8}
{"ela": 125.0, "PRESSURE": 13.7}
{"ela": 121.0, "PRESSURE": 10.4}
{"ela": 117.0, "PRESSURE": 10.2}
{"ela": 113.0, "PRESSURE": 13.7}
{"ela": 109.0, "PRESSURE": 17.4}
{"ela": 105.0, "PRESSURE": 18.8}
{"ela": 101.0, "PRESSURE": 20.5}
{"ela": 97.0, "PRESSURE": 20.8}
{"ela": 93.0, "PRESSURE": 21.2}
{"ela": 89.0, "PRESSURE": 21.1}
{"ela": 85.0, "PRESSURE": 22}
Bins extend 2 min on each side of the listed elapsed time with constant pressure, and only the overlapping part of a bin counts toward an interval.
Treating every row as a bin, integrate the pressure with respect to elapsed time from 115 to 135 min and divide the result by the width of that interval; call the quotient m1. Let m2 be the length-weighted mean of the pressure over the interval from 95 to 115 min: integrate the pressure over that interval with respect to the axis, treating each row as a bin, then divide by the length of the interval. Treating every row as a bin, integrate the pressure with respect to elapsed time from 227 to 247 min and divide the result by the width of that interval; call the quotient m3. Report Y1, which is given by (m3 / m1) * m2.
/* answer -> 23.13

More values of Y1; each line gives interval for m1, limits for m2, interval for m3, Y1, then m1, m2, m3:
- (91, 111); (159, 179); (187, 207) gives 21.68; 20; 20.4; 21.0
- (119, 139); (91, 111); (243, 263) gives 21.61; 17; 19.7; 18.3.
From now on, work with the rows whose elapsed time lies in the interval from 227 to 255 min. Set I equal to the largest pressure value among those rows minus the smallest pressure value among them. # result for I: 0.9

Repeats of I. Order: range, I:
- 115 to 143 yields 11.5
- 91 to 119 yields 11.0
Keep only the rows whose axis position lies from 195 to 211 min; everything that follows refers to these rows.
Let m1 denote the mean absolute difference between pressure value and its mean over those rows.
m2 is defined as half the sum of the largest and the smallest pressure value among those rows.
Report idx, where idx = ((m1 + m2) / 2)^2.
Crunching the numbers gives 124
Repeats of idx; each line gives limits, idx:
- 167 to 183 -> 102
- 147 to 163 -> 109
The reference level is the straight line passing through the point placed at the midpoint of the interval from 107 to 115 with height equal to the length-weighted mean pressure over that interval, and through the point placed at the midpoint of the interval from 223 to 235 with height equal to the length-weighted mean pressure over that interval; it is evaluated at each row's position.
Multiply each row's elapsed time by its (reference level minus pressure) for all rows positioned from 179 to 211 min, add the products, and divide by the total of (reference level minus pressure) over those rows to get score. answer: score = 197.3 min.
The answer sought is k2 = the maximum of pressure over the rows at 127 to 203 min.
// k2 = 22.3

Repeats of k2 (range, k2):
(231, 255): 18.7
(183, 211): 22.6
